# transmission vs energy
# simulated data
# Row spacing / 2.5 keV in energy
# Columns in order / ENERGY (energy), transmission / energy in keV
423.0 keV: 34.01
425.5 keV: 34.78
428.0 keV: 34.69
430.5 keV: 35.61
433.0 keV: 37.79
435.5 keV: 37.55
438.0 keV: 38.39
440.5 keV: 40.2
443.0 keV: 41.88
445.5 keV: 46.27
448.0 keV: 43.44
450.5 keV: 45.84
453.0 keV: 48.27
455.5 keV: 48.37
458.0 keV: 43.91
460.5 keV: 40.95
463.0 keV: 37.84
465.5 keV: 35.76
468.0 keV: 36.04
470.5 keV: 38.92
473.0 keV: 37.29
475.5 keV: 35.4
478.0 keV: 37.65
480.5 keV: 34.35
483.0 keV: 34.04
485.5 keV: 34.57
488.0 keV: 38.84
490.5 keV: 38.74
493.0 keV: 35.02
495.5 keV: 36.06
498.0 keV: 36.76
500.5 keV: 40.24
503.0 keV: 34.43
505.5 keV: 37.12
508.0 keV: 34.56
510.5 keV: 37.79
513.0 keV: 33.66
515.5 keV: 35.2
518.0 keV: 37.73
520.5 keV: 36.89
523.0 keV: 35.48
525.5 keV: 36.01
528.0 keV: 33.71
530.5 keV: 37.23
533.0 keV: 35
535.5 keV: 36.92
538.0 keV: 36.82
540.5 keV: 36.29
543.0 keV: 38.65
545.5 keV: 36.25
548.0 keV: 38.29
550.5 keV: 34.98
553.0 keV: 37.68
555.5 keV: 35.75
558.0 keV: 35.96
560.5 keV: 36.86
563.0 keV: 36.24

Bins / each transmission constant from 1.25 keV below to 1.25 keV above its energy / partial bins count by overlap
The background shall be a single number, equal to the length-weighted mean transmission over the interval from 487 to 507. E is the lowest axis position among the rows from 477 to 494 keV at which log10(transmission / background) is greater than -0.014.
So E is 478.0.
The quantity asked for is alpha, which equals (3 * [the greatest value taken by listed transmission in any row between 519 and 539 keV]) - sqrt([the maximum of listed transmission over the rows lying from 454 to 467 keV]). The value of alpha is 105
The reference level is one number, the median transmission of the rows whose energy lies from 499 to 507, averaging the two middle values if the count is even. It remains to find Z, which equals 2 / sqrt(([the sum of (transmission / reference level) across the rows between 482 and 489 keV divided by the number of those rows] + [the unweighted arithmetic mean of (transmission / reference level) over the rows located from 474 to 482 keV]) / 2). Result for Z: 2.04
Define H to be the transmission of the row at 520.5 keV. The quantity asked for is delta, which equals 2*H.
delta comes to 74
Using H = 36.89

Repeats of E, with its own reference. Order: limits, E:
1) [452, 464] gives 453.0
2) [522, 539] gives 525.5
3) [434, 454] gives 435.5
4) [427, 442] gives 433.0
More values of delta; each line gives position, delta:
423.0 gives 68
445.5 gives 93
